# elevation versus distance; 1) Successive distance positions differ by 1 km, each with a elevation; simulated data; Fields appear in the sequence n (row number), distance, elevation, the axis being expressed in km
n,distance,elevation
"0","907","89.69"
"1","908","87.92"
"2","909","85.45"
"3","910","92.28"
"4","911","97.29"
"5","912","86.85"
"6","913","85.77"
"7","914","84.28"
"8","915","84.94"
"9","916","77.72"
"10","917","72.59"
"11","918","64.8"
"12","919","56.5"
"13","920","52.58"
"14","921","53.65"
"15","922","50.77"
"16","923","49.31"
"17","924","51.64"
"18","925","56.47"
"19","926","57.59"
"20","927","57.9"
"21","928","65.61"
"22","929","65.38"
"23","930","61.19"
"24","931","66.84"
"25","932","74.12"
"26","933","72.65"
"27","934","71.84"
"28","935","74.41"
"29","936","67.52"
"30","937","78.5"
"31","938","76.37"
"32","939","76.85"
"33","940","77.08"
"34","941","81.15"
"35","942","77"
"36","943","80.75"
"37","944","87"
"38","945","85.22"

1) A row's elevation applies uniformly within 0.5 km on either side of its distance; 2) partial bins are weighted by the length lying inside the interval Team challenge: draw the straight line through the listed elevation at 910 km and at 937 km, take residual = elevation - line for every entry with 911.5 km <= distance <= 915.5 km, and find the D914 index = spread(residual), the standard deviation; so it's 1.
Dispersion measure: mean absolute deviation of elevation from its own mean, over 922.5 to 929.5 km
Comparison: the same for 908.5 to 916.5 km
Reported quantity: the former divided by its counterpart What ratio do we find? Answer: 1.1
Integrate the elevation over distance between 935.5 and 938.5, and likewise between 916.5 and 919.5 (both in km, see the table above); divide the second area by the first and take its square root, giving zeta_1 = 0.93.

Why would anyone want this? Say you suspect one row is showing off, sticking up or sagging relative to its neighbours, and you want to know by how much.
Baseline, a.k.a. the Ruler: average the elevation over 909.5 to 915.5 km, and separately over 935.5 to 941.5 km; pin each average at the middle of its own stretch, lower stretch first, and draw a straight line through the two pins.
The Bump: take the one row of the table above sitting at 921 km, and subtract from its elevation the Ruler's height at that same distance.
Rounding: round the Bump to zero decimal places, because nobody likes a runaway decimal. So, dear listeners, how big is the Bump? -31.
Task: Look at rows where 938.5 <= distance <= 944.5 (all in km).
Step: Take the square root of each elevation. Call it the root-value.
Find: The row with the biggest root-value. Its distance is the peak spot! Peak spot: 944 km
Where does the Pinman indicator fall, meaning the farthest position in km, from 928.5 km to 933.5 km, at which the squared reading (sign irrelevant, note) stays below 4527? 931 km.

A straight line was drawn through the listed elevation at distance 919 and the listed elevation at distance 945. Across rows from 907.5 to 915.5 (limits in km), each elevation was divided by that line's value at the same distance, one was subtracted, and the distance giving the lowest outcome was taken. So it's 915 km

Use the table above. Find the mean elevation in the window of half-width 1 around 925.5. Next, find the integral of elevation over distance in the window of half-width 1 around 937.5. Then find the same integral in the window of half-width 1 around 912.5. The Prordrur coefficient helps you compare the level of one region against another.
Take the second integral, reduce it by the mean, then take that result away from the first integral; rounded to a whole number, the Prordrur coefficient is 39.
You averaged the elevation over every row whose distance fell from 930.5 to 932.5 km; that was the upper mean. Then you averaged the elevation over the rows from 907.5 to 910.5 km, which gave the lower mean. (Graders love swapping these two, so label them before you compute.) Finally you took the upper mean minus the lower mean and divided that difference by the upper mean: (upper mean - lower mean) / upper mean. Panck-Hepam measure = -0.26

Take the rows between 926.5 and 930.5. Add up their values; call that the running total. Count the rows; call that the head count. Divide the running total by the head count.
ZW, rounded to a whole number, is 63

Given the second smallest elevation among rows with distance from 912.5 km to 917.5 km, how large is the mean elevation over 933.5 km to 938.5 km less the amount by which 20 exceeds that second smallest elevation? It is 131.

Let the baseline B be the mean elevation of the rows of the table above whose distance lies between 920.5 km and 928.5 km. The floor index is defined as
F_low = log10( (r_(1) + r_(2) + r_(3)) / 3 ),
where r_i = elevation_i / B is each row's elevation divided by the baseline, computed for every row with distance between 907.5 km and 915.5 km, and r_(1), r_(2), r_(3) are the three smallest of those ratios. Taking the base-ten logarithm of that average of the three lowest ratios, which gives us 0.19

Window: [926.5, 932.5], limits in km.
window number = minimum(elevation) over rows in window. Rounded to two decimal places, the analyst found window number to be 57.90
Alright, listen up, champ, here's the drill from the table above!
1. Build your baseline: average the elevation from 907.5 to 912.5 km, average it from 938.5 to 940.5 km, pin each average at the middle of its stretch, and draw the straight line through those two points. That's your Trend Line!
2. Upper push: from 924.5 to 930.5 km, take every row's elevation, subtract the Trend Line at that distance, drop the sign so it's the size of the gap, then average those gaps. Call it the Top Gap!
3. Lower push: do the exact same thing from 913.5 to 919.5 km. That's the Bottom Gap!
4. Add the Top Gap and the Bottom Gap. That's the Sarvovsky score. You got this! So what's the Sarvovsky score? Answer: 35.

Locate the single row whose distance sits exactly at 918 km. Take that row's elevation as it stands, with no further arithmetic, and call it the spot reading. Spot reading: 64.8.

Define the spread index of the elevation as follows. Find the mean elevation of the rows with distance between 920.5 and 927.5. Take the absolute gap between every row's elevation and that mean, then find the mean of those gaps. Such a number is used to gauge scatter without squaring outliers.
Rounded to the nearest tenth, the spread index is 2.9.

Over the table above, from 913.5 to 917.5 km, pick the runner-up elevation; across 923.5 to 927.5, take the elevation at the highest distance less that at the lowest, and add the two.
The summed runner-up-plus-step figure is 91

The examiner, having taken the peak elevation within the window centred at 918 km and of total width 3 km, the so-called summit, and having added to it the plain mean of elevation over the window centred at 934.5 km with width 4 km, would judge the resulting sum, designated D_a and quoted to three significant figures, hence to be 144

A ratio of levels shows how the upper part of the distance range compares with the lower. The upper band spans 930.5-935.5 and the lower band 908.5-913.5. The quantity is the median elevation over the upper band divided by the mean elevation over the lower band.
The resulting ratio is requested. 0.81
